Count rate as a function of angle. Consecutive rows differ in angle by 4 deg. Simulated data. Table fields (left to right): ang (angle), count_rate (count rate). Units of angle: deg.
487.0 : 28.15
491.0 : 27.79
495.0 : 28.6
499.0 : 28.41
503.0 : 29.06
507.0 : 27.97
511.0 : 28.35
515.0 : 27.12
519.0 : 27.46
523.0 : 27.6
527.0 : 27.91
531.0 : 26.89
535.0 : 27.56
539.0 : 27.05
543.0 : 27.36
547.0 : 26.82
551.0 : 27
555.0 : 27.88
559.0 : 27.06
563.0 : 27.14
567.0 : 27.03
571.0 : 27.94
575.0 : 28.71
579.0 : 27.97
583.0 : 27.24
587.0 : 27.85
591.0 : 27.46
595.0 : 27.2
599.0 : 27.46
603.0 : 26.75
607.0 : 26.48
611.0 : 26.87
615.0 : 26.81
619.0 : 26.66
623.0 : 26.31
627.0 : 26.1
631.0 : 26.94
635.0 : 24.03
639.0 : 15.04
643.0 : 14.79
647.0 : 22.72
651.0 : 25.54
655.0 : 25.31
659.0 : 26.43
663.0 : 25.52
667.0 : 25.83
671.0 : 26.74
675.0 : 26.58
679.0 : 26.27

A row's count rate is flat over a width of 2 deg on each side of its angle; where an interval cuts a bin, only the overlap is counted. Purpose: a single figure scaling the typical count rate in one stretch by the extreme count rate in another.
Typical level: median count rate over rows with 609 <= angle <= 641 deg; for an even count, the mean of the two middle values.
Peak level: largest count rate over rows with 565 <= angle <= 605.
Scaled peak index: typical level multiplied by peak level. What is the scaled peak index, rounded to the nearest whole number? 760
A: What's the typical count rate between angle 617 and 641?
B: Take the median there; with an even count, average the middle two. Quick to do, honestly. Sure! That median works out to 26.2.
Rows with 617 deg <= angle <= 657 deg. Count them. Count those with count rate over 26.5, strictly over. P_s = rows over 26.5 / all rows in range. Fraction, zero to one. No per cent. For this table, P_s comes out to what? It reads 0.20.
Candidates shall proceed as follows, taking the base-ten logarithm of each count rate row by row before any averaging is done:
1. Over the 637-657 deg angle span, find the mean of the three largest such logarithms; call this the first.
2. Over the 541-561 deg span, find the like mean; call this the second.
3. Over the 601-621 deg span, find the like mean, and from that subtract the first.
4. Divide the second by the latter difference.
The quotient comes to 37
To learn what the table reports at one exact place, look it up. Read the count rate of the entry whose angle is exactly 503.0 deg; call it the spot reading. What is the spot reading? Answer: 29.06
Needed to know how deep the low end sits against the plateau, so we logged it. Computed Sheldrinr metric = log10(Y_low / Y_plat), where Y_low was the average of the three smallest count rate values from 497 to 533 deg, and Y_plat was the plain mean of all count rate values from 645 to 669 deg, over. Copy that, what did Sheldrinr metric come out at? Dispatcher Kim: 0.032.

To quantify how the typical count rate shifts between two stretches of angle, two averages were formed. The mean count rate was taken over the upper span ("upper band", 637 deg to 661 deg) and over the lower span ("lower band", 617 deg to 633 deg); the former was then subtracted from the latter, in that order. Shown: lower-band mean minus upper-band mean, 4.9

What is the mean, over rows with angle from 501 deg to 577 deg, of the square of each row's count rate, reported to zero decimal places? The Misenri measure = 761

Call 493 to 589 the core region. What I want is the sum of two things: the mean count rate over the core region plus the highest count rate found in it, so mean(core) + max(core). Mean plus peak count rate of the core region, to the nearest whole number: 57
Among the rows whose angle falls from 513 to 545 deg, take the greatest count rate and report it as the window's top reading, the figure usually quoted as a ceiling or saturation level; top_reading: 27.91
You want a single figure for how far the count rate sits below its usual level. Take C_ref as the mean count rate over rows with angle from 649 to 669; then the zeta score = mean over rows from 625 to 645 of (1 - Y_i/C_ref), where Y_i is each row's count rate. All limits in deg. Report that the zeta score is 0.169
